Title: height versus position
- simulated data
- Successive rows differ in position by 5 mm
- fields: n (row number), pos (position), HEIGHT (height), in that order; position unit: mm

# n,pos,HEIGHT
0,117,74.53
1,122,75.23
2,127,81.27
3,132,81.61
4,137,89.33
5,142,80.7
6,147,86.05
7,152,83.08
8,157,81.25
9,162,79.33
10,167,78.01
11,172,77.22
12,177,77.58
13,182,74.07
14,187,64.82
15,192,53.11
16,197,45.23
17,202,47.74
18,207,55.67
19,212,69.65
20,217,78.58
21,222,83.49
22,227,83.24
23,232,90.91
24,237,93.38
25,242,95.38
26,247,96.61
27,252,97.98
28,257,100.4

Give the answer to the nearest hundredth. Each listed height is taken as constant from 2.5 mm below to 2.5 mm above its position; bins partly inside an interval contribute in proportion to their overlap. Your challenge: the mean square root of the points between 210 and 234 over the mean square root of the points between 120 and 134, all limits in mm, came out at 1.01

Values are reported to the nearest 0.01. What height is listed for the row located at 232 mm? 90.91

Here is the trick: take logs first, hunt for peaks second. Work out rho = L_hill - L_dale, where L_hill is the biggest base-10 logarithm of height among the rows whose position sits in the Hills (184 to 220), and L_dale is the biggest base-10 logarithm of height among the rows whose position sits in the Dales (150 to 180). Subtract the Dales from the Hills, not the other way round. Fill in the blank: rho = -0.024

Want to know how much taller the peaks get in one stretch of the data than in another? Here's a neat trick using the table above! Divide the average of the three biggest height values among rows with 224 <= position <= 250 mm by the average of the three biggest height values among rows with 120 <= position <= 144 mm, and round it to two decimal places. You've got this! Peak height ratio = 1.13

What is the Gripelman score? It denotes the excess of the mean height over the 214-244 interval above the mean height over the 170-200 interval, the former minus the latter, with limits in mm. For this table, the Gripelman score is 22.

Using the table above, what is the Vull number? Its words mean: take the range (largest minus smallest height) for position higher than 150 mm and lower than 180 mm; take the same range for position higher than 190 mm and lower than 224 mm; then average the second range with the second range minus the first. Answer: 35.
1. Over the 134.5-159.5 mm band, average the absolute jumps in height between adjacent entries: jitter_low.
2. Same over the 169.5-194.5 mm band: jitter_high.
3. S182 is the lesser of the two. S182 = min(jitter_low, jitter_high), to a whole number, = 5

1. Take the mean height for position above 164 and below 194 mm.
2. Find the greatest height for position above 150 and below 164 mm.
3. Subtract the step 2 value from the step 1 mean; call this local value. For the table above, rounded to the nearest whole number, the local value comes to -12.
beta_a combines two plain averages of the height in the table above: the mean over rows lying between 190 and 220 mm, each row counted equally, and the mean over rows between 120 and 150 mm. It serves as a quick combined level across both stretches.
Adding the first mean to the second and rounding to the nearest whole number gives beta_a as 141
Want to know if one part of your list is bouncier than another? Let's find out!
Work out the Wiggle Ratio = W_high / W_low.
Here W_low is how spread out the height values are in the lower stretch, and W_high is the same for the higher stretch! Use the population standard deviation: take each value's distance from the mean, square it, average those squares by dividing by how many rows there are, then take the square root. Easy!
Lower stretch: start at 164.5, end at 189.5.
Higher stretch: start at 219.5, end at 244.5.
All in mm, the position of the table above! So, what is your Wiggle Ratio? 1.0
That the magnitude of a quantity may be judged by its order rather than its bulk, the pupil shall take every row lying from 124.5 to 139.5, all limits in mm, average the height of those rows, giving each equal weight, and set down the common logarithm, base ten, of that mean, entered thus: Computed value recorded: 1.92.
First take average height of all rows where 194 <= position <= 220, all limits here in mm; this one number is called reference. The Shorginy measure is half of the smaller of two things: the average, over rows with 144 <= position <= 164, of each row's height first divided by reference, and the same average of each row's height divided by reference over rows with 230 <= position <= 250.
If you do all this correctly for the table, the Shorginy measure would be 0.69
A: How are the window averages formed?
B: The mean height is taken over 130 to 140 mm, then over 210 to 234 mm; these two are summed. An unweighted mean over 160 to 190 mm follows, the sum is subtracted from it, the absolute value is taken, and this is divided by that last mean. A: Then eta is 1.2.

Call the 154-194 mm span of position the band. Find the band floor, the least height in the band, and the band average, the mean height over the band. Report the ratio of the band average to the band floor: 1.38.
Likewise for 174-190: 1.11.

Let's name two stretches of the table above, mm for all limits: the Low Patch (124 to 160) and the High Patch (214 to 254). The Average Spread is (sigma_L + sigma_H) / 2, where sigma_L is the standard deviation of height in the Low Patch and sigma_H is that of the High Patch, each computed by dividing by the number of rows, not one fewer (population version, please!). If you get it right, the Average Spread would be 4.9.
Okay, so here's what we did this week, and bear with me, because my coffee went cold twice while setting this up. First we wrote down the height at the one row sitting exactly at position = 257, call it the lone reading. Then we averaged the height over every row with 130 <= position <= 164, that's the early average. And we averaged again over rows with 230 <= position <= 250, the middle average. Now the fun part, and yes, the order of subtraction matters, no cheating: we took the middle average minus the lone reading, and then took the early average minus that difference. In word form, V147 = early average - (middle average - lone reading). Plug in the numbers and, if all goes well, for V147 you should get 89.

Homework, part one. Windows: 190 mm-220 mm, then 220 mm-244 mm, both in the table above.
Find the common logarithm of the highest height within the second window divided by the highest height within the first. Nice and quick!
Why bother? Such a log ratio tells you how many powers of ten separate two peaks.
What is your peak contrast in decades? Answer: 0.084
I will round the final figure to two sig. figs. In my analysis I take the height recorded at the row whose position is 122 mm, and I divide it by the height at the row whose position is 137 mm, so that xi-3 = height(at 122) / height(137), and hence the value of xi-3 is 0.84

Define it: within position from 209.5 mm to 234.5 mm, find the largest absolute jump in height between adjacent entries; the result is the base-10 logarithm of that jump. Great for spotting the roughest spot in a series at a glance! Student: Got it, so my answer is 0.95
